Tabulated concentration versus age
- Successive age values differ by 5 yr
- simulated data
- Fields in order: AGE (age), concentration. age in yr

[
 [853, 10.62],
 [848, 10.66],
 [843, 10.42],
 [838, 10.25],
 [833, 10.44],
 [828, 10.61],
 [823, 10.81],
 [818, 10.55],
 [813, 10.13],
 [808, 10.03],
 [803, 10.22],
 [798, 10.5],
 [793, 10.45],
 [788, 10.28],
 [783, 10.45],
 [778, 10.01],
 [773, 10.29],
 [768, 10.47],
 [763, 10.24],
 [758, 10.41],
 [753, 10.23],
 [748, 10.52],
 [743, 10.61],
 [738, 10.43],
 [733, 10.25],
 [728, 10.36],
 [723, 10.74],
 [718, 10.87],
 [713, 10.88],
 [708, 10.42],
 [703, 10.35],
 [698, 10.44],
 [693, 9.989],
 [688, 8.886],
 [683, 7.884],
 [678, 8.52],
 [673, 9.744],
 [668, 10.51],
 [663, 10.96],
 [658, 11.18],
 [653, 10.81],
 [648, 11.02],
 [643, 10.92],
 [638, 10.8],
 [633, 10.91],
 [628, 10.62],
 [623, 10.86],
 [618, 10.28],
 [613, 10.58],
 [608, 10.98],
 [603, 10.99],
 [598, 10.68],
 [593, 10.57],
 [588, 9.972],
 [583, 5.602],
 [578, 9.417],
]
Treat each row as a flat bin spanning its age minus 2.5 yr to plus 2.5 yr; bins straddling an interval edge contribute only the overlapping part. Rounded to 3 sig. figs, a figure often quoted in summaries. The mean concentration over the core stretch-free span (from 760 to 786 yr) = 10.3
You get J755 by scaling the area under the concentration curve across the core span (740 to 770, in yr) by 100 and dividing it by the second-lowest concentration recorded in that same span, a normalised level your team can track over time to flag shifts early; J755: 3051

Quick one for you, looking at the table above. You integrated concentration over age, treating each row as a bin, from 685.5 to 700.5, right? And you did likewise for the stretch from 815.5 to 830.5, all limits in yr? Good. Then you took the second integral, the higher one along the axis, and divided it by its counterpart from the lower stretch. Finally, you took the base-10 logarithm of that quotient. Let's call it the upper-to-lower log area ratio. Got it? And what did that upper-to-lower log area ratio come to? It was 0.04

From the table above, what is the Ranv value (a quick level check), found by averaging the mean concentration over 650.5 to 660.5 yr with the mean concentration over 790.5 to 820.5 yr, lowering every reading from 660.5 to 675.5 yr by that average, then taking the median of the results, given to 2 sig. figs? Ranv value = -0.14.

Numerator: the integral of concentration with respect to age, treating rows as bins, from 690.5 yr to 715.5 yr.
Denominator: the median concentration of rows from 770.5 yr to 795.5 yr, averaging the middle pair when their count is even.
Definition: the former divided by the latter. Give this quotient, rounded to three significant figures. 25.3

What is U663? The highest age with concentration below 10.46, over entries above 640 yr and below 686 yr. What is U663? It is 683 yr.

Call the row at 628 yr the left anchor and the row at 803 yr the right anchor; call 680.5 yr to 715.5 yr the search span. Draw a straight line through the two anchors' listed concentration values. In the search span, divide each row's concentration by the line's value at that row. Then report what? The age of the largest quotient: 713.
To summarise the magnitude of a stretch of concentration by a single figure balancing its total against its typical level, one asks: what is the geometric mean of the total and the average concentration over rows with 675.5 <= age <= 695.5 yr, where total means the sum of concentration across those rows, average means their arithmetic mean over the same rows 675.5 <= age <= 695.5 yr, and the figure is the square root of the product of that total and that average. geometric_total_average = 17.6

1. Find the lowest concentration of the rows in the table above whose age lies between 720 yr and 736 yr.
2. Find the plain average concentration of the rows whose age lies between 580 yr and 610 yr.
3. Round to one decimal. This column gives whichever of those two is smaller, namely 9.8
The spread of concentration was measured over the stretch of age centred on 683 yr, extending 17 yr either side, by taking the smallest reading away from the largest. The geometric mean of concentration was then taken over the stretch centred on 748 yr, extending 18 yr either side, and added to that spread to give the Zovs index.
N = 13.0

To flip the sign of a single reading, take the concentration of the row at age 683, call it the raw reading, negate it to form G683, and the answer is -7.9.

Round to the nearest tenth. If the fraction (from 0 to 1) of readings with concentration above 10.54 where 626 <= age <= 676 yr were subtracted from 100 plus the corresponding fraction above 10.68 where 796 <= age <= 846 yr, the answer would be 99.3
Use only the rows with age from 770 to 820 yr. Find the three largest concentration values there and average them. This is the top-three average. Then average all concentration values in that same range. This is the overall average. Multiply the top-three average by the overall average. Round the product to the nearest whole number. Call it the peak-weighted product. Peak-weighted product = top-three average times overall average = 108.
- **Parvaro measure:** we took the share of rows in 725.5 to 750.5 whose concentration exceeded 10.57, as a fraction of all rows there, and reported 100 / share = 500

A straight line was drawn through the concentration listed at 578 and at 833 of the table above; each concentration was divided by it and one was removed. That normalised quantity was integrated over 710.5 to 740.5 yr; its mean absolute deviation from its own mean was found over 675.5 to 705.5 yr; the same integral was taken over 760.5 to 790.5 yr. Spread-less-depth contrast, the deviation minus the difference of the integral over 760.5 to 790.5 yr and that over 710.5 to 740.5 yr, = 1.59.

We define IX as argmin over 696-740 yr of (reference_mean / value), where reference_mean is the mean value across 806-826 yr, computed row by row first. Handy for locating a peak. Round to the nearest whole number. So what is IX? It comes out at 713 yr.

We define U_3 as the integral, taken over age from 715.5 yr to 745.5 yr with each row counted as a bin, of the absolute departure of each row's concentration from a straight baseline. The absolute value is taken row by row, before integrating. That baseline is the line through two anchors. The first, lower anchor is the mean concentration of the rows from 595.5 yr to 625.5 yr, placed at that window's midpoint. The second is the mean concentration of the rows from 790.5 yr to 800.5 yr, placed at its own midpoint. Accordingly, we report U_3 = 5.8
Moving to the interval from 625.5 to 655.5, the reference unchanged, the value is 5.6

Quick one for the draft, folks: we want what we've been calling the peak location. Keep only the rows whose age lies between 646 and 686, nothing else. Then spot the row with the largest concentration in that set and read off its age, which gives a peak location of 658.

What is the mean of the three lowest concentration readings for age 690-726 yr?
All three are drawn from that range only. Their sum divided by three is 10.3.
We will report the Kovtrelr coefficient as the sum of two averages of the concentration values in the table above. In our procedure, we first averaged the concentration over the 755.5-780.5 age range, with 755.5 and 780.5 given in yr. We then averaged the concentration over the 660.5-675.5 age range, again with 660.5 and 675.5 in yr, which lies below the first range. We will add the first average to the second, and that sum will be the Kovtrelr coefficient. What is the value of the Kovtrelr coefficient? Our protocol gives 20.7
